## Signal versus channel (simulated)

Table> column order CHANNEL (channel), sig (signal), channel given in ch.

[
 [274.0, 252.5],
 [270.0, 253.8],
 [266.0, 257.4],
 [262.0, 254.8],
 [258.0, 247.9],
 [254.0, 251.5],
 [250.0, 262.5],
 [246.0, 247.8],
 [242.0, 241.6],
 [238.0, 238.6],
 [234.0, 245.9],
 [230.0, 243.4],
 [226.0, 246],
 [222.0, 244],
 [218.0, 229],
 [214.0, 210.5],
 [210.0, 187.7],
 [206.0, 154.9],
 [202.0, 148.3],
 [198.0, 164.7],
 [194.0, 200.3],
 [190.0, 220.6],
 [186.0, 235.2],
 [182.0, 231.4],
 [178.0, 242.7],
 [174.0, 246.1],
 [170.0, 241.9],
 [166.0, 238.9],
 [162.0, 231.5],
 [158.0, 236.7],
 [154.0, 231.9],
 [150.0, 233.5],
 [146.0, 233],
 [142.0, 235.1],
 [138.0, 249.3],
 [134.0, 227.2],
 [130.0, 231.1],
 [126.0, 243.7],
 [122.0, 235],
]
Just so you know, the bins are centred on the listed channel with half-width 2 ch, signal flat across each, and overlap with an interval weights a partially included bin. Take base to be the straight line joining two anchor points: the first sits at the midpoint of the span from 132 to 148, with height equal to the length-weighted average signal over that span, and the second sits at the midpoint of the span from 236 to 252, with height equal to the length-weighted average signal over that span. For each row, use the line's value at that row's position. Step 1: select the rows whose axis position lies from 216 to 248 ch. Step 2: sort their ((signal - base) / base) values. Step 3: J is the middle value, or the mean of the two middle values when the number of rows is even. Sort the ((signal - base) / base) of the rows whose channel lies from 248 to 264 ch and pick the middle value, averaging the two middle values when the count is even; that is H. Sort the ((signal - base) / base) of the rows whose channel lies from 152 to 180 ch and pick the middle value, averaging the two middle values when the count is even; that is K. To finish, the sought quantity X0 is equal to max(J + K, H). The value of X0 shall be 0.0160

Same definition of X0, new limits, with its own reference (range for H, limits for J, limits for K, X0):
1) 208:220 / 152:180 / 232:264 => -0.0018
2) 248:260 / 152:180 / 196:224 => 0.0111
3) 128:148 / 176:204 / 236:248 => -0.0161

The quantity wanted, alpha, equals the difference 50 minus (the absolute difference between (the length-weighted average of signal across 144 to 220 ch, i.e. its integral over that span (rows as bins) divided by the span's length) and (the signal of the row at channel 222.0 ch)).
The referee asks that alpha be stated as 22.8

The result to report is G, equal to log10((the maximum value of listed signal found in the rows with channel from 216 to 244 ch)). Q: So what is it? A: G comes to 2.39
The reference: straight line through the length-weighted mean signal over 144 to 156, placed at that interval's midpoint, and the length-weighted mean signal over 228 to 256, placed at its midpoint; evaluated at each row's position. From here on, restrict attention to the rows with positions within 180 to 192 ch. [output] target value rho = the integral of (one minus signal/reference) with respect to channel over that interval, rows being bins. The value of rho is 0.5 ch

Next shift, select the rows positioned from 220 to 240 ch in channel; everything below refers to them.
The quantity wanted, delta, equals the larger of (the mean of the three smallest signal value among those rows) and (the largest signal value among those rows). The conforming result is 246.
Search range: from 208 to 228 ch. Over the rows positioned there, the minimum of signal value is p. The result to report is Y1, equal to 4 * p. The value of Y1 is 751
